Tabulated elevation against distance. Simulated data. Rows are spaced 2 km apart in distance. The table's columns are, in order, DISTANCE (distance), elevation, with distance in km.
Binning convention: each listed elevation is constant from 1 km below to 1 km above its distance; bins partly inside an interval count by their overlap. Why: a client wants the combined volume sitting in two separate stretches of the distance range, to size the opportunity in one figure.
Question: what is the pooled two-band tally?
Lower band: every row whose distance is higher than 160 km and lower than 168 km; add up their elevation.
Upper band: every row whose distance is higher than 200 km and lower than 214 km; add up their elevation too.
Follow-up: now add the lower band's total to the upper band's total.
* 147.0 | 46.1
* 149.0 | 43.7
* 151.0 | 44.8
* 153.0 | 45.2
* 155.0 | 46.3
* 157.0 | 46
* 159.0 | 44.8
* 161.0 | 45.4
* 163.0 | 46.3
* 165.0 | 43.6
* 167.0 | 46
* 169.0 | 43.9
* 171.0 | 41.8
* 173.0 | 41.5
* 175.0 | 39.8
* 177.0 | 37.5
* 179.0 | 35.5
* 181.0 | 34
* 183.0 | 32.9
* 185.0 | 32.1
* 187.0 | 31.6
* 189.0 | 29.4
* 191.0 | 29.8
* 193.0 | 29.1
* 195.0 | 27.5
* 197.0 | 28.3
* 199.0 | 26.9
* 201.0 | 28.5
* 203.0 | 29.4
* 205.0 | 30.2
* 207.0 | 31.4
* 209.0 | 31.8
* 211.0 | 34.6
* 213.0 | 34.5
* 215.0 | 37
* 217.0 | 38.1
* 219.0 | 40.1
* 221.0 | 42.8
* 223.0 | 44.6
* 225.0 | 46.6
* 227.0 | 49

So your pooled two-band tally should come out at 402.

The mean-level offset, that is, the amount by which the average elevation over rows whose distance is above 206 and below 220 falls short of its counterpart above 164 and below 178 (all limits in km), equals 6.7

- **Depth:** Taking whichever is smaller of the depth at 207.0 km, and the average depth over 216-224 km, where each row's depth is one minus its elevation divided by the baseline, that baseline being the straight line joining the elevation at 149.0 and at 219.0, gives -0.03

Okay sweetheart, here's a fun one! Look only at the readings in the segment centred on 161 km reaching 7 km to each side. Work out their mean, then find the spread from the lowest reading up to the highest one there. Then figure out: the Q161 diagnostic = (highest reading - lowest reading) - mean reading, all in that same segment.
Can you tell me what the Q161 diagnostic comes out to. -43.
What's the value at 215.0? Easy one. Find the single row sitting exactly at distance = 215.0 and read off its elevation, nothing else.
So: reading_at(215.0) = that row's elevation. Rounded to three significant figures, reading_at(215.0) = 37.0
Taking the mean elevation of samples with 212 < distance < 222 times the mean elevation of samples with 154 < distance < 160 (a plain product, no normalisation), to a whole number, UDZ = 1759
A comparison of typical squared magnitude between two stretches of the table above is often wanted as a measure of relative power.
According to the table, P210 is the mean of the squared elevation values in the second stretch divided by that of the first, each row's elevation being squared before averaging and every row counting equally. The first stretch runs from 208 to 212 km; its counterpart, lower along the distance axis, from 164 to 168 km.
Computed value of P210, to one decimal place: 1.8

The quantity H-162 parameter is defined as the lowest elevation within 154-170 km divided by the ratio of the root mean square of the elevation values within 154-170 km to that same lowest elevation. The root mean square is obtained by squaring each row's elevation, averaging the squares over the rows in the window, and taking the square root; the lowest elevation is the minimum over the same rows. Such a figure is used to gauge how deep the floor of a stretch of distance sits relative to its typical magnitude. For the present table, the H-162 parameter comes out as 42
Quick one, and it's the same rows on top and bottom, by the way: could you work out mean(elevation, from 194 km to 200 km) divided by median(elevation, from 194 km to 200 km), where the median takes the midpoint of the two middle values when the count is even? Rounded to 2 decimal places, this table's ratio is 1.00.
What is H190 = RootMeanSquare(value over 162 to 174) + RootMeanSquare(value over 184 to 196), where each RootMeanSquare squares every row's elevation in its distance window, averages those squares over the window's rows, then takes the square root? 74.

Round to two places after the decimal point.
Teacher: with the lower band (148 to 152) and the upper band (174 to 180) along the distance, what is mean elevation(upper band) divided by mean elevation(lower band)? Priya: 0.85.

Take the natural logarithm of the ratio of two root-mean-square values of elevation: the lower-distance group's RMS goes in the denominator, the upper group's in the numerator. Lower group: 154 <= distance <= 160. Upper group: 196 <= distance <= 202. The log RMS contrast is -0.49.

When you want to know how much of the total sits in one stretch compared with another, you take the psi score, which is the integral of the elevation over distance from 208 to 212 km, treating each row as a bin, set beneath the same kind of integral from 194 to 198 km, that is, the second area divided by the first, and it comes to 0.84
